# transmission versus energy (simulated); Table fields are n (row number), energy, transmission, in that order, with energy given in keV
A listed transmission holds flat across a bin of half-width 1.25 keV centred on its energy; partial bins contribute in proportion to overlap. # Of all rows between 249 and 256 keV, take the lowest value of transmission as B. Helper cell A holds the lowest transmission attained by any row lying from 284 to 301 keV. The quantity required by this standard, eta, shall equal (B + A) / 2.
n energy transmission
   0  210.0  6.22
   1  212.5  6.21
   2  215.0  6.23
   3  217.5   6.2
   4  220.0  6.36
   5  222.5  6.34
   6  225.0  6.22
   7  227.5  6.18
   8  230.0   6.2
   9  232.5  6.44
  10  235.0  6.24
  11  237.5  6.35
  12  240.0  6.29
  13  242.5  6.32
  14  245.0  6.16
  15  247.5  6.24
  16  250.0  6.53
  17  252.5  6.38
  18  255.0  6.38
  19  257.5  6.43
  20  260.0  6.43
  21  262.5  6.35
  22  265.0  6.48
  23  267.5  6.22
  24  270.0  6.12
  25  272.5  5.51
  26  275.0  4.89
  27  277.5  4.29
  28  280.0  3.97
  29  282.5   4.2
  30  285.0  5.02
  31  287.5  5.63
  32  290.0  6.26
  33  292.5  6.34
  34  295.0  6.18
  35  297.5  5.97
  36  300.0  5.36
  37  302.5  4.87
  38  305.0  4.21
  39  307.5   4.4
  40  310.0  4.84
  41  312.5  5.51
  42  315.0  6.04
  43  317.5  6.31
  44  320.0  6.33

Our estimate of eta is 5.70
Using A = 5.02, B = 6.38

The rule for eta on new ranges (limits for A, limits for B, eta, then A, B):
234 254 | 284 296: 5.59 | 6.16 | 5.02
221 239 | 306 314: 5.29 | 6.18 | 4.4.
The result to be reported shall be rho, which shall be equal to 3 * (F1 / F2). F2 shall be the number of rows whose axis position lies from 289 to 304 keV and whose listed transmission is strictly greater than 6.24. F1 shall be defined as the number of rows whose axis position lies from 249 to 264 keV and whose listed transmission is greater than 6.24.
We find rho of 9.0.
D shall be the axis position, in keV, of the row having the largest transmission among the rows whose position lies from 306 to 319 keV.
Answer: 317.5 keV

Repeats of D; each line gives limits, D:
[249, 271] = 250.0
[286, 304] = 292.5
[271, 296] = 292.5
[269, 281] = 270.0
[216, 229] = 220.0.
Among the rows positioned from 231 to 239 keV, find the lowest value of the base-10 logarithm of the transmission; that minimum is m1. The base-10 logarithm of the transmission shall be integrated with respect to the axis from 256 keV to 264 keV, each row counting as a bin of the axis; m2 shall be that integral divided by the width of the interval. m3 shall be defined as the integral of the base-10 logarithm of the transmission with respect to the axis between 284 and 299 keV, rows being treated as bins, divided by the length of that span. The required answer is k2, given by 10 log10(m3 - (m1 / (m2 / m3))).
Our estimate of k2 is -20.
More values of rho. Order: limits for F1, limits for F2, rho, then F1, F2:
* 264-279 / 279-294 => 1.5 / 1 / 2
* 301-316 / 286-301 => 0.0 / 0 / 2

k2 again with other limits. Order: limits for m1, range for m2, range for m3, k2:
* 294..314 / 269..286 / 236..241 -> -12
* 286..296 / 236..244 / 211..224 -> -13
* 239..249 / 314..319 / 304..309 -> -28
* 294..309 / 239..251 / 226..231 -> -8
